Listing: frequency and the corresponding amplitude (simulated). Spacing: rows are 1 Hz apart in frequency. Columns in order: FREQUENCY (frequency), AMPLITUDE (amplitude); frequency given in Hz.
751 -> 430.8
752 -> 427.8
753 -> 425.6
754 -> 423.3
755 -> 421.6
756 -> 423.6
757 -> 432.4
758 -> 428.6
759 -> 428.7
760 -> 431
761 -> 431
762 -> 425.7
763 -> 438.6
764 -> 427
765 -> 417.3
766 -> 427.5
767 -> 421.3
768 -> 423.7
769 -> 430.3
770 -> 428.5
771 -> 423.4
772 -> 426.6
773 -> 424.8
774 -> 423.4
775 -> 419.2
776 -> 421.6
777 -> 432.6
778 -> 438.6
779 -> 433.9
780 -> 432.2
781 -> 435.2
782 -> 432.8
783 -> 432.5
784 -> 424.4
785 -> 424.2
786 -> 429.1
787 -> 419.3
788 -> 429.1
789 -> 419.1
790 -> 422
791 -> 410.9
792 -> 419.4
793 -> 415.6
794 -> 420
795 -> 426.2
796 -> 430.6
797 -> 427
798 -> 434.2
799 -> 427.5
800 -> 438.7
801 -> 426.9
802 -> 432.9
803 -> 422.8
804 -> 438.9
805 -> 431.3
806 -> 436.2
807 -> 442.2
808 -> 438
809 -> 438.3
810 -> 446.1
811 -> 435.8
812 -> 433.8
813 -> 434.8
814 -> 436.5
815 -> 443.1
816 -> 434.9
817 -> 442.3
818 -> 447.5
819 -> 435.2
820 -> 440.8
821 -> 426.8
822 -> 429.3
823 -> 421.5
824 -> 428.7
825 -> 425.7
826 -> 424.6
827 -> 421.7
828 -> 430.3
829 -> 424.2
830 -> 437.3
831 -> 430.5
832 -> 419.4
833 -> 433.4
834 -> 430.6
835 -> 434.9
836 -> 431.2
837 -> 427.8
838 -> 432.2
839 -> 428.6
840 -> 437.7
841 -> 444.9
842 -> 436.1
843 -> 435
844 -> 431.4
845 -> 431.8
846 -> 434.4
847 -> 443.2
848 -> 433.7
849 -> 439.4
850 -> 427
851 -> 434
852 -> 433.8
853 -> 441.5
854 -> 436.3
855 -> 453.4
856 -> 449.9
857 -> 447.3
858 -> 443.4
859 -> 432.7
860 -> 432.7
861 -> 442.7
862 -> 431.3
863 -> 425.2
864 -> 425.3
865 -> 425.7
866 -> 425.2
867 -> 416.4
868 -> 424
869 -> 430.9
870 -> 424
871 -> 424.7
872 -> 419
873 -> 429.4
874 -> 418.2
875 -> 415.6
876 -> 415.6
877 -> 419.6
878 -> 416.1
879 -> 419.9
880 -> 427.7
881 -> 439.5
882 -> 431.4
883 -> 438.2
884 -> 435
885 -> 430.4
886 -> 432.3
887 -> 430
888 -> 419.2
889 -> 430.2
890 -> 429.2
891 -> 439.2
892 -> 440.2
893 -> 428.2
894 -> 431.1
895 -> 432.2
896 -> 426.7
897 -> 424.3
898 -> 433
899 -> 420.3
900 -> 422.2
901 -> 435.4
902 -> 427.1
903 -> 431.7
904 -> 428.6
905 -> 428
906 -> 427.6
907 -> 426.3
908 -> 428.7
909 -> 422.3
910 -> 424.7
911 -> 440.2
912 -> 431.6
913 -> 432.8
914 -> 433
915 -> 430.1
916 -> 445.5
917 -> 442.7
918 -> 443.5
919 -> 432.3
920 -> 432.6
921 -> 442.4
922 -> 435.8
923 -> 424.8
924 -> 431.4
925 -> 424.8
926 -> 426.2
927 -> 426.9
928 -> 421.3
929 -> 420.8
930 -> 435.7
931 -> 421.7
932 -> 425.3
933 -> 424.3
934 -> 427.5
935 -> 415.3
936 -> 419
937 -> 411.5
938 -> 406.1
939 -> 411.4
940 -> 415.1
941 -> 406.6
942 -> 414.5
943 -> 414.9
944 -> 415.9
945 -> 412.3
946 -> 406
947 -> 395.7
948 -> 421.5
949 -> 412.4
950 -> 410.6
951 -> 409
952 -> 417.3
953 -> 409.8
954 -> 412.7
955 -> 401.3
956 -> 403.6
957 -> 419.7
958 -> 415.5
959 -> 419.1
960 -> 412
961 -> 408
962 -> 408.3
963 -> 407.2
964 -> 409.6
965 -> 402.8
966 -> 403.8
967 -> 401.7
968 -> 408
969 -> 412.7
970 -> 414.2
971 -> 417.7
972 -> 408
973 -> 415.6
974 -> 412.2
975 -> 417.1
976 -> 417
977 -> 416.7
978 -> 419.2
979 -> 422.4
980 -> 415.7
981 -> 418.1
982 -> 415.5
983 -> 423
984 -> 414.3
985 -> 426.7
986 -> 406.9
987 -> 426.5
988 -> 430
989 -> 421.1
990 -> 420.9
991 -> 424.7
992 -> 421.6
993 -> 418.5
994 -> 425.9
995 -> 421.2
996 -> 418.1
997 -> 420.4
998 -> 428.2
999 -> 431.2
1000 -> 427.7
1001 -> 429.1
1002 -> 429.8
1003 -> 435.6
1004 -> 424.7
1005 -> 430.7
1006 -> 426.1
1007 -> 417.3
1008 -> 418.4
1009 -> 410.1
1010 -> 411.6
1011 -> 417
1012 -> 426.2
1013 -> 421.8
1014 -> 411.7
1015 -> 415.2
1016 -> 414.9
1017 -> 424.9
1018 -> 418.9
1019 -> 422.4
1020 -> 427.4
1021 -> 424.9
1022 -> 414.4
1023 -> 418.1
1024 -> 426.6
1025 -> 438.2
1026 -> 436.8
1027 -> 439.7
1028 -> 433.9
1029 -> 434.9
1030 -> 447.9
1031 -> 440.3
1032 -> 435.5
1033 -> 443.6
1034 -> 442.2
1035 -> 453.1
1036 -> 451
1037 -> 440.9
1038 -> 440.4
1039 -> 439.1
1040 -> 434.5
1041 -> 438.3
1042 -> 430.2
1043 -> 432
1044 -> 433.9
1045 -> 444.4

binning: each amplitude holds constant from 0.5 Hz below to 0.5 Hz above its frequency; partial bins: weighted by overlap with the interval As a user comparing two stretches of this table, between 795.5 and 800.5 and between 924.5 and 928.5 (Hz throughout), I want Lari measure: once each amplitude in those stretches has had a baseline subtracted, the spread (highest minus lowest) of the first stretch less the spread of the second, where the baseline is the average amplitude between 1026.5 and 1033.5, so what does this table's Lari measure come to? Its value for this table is 6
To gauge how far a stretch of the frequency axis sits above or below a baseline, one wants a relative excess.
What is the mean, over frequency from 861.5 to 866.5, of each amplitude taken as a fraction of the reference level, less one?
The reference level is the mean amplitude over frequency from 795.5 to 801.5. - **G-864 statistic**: -0.010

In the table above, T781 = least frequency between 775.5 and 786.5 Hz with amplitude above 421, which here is 776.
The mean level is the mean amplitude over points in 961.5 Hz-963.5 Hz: 408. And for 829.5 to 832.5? 429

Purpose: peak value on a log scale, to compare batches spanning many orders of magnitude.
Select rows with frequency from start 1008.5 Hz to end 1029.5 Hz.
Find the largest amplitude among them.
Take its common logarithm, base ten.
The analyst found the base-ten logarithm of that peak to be 2.64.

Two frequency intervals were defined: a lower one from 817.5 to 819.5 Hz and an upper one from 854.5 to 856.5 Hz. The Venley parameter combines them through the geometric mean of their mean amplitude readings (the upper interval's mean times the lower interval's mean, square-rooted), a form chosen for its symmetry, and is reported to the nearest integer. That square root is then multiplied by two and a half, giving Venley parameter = 1116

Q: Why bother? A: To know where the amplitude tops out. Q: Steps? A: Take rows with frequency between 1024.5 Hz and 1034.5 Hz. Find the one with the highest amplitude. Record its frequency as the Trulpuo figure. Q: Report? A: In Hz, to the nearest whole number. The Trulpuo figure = 1030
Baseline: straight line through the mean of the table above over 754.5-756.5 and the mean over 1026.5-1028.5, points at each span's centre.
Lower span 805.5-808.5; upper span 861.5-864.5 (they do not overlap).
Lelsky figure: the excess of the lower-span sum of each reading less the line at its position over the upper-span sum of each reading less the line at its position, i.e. 43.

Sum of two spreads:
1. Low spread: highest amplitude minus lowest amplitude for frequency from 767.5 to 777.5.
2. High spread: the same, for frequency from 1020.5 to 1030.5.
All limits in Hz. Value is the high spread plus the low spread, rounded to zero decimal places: 47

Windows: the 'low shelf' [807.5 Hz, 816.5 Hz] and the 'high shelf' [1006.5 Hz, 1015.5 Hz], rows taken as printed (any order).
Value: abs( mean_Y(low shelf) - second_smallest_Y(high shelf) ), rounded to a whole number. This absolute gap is 26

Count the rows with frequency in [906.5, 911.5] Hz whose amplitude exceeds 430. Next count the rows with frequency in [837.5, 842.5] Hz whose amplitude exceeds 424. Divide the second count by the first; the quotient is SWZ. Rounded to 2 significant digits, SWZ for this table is 5.0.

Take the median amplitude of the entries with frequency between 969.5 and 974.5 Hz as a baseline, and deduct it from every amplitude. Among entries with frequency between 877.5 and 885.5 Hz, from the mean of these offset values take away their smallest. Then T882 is 14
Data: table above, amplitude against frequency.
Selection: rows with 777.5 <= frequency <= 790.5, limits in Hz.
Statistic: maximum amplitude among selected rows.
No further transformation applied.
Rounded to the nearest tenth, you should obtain 438.6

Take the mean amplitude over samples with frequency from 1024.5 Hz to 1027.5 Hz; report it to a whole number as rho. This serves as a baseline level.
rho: 438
